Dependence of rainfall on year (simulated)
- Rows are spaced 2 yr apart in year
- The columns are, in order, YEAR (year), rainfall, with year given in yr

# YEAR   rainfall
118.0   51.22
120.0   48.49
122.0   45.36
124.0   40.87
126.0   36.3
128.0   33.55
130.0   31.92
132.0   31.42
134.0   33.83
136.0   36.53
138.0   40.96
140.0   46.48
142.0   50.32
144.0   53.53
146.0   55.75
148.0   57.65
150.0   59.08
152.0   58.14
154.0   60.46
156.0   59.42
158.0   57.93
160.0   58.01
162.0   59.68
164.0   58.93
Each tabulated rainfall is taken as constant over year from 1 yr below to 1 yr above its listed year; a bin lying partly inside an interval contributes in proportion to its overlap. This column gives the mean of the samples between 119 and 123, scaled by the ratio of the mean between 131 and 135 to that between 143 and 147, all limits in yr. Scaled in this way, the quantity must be 28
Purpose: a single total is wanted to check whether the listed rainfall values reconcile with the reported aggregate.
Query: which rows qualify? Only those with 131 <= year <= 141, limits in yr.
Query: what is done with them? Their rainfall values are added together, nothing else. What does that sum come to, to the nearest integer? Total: 189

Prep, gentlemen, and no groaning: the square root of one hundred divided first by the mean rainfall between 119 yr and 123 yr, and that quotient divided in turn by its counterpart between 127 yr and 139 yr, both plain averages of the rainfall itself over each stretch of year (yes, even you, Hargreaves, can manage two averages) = 0.248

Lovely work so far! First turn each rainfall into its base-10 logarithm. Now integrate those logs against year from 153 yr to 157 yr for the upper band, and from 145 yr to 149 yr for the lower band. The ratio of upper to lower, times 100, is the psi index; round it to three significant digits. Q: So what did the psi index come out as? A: 101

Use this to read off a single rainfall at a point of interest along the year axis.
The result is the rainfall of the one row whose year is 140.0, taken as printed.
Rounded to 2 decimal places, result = 46.48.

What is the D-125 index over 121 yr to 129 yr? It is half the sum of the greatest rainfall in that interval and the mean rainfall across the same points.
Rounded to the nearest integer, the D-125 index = 42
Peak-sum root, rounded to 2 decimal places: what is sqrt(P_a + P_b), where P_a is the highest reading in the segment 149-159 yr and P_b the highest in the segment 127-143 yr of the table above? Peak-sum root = 10.53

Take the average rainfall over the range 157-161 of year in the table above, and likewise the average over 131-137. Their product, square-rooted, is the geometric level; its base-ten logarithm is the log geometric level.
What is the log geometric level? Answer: 1.65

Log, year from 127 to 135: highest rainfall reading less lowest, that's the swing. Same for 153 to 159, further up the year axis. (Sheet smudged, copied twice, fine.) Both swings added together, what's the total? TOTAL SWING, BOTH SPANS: 4.9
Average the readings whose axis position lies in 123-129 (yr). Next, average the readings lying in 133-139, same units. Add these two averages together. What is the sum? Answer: 74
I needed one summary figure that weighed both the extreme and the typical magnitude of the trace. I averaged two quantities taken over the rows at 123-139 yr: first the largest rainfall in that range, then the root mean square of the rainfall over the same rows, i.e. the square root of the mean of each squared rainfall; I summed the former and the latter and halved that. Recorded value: 38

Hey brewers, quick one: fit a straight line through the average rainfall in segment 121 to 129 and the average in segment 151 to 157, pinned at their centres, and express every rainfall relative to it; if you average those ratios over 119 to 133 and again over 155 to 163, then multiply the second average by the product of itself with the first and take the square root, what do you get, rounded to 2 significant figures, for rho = 0.93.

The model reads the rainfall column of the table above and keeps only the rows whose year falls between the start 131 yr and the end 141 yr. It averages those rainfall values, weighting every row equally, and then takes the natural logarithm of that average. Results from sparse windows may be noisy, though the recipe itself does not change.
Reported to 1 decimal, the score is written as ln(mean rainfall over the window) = 3.6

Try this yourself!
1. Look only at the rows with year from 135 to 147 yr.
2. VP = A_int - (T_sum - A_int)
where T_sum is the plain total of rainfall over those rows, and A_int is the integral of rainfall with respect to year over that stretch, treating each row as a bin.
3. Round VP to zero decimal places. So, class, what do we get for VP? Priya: 851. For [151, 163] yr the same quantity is 1061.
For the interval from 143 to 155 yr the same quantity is 1034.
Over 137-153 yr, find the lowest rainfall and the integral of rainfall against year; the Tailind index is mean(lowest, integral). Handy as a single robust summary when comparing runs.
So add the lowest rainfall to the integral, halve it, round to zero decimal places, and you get 442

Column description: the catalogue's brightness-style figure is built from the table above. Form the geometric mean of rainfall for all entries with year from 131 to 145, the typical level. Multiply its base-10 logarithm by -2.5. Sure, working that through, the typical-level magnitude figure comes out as -4.04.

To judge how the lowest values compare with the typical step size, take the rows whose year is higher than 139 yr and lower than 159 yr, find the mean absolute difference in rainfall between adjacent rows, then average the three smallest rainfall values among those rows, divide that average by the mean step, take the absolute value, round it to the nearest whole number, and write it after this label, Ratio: 25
